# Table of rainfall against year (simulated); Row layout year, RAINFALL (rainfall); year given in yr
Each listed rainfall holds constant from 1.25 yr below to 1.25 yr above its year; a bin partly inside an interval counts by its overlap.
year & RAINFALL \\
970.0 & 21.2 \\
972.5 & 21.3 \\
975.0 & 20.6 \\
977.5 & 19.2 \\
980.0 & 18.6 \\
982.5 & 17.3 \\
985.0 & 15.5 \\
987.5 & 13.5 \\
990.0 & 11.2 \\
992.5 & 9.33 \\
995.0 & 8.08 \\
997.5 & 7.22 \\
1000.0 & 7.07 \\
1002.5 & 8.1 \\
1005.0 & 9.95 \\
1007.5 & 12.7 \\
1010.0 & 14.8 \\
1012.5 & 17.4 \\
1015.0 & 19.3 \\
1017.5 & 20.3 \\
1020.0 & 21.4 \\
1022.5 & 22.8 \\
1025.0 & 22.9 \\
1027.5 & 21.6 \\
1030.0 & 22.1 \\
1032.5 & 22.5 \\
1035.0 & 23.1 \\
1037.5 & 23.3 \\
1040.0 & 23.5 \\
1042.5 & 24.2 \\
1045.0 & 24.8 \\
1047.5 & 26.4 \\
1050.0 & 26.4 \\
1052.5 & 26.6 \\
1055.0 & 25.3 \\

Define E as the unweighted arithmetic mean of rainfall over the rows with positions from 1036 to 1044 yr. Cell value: 24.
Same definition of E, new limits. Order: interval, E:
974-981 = 19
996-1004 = 7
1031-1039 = 23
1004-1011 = 12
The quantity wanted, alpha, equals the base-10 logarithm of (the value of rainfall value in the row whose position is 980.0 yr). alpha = 1.27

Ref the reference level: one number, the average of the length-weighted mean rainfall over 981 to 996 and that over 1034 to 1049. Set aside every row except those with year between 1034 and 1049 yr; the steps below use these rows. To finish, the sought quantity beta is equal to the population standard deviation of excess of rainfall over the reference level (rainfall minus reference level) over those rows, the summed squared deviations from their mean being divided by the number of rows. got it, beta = 1.1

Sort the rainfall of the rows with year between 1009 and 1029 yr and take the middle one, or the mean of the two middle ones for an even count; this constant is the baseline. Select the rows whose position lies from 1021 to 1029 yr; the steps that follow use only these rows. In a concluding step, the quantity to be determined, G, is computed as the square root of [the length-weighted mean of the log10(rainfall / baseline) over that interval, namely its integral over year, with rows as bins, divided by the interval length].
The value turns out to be 0.176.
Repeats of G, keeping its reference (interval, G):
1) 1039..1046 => 0.253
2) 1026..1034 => 0.160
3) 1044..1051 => 0.306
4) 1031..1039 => 0.204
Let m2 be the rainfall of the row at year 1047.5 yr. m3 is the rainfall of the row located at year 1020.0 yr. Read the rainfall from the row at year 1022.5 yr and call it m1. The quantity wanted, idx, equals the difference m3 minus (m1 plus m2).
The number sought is -28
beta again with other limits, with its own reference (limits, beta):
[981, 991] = 2.3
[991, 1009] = 1.8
